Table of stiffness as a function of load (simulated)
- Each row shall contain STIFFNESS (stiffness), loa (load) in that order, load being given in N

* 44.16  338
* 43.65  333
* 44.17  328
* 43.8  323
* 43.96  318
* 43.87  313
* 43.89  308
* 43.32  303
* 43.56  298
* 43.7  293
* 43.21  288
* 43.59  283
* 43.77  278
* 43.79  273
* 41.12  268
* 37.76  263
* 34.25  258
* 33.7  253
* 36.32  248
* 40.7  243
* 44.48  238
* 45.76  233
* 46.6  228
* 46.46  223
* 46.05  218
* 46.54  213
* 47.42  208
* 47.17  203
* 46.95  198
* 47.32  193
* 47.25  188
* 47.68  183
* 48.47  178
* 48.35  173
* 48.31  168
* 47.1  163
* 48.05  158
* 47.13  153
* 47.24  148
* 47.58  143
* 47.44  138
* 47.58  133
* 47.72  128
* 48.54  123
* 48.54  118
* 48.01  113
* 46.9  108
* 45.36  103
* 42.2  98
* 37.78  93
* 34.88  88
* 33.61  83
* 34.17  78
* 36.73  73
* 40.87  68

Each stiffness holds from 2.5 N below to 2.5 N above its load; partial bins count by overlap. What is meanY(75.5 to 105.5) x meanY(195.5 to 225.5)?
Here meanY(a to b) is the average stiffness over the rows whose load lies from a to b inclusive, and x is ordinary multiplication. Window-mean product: 1777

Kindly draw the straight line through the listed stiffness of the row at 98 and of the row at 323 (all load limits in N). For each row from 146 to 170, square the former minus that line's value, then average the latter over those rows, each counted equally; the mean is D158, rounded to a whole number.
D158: 25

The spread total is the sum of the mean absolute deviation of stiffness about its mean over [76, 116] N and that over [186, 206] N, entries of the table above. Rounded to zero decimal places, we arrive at 5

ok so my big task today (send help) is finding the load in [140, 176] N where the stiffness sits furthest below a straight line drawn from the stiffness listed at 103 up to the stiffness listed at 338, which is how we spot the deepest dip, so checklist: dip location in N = 153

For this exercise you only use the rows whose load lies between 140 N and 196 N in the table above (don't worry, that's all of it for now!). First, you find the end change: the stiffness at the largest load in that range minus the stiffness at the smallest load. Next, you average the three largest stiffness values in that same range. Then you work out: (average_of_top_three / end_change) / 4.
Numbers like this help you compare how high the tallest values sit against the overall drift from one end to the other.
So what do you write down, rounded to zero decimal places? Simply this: -47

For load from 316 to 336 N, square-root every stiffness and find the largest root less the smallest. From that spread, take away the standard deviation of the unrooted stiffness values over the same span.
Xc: -0.2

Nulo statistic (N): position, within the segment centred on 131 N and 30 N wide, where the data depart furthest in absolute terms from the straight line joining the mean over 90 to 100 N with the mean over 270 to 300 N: 118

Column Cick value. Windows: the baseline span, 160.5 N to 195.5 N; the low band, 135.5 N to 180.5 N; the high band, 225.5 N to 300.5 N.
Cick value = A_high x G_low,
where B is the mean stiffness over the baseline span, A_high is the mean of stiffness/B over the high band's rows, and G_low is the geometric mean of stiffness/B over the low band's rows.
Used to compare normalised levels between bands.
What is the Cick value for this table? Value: 0.87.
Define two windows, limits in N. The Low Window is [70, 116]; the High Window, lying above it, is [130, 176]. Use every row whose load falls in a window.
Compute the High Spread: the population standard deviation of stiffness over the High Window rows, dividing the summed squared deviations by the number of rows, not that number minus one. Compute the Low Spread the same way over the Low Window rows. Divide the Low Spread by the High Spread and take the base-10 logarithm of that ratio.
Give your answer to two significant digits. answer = 1.1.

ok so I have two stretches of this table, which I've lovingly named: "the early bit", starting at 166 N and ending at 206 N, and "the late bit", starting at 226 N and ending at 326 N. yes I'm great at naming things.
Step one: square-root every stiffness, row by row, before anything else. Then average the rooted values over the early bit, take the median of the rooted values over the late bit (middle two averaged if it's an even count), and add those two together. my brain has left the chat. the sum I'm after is 13.51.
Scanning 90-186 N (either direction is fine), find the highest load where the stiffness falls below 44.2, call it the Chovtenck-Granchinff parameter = 98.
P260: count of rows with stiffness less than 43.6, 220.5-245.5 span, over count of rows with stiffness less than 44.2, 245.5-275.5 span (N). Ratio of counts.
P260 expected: 0.17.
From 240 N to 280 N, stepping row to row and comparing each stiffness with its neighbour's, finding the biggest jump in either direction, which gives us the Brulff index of 4.4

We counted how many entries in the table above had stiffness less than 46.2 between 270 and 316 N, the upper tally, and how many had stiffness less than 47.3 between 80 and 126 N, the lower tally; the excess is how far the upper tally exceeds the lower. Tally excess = 3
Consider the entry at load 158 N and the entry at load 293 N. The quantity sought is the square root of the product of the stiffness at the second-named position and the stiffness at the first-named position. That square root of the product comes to 45.8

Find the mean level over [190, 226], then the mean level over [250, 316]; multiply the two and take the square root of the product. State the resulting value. 44.1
